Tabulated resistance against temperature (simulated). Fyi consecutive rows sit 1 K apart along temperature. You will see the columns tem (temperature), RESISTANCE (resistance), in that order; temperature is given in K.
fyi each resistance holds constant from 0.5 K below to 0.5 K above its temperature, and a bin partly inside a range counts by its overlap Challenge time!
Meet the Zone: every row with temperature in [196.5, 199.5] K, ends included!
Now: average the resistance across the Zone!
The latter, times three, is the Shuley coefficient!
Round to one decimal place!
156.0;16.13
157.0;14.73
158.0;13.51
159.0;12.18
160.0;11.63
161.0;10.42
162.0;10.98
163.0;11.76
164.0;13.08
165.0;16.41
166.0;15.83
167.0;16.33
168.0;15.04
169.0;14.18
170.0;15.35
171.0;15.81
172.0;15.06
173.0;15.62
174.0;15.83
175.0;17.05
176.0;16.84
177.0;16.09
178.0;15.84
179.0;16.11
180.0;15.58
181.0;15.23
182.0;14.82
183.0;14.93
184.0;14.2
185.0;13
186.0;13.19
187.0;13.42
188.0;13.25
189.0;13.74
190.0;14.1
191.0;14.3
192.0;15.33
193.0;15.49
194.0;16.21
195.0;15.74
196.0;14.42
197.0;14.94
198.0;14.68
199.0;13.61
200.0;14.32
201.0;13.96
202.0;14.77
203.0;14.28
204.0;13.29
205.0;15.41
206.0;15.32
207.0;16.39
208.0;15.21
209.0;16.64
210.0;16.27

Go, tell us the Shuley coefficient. 43.2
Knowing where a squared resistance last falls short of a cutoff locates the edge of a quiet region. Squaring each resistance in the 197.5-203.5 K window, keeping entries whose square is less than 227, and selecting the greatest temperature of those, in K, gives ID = 203.0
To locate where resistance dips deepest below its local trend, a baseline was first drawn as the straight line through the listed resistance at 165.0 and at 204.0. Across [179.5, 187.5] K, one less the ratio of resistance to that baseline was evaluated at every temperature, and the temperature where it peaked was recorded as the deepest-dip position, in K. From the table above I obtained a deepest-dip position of 185.0 K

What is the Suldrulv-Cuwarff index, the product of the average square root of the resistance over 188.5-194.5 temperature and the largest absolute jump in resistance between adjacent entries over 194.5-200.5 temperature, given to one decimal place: 5.1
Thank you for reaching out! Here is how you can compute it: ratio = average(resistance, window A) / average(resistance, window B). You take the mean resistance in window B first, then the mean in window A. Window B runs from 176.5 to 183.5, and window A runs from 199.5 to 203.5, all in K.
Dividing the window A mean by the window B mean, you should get 0.92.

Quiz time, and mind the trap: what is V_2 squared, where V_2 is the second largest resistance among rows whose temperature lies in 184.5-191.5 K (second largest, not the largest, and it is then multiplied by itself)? 199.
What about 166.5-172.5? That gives 250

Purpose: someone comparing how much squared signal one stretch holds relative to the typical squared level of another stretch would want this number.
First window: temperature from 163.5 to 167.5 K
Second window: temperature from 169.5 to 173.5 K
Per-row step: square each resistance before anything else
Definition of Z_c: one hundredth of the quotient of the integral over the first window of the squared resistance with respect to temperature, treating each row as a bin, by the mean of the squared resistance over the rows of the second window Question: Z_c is 0.0401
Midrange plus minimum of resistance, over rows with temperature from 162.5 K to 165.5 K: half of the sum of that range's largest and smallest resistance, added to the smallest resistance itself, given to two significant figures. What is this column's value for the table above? 26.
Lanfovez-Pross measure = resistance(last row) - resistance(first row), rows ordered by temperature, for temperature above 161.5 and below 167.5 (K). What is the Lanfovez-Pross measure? 5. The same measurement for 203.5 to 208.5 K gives 2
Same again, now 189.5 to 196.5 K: 0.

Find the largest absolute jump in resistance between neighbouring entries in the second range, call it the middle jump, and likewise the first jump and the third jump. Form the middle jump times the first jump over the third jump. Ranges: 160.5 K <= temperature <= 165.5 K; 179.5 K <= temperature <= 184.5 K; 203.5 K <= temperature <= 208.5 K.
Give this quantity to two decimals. 1.15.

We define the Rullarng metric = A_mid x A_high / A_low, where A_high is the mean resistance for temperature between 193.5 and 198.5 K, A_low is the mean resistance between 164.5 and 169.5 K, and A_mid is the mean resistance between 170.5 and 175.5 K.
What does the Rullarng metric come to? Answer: 15.5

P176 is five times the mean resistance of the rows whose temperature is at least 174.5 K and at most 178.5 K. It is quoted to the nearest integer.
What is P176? 82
